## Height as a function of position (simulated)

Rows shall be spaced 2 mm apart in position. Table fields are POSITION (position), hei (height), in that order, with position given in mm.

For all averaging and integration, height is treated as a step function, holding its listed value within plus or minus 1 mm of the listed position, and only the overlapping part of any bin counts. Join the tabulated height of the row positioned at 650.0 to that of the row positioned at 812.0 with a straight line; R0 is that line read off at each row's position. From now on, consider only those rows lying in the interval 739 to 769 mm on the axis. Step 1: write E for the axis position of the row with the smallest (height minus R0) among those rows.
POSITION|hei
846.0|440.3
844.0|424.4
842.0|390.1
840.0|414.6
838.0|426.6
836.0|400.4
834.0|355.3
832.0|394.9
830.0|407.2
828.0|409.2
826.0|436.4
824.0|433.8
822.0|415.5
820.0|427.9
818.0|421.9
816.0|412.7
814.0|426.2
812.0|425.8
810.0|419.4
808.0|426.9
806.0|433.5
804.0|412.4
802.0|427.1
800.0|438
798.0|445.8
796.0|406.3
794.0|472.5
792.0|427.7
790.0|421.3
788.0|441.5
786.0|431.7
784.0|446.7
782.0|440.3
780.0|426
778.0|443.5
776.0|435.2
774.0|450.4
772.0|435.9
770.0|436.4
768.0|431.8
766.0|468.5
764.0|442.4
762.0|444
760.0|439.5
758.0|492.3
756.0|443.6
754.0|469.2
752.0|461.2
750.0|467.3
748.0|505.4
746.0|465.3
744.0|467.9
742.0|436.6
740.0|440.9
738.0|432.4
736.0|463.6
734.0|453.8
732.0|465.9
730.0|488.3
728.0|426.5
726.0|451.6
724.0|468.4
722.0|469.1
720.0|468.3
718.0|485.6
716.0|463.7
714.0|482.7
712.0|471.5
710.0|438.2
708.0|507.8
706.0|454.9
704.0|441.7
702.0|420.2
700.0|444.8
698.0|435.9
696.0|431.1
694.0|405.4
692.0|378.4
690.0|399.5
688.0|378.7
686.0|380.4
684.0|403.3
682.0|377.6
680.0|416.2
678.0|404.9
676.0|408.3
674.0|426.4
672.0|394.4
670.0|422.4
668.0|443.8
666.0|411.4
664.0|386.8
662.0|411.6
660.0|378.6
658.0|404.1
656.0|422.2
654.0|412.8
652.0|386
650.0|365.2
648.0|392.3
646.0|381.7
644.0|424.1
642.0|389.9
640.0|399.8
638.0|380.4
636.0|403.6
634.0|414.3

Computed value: 768.0 mm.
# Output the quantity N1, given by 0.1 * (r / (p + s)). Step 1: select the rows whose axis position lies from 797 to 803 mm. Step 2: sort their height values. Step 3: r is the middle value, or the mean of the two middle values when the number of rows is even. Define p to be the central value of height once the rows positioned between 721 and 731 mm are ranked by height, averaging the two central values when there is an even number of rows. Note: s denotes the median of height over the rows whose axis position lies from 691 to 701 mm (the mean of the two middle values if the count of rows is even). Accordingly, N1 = 0.049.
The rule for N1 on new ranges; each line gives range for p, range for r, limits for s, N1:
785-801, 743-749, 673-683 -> 0.055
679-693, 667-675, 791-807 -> 0.052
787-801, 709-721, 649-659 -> 0.056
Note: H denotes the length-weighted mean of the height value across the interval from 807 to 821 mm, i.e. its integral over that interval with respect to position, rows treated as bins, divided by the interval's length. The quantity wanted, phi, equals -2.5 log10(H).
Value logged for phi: -6.57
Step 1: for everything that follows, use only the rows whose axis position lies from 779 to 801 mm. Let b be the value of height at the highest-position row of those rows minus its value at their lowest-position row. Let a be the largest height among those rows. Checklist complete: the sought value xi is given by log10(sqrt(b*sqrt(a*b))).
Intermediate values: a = 472.5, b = 12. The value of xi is 1.48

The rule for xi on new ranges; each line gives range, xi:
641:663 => 1.66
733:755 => 1.57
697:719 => 1.95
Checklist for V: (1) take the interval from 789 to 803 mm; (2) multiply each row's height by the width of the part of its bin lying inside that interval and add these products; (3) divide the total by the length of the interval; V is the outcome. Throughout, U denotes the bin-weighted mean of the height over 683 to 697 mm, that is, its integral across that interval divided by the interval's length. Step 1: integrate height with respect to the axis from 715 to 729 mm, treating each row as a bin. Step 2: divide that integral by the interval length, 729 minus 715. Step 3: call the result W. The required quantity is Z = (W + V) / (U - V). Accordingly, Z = -24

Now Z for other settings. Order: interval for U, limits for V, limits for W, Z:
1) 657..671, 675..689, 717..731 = 67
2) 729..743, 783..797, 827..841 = 44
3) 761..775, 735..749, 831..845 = -59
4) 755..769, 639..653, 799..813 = 14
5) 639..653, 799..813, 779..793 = -25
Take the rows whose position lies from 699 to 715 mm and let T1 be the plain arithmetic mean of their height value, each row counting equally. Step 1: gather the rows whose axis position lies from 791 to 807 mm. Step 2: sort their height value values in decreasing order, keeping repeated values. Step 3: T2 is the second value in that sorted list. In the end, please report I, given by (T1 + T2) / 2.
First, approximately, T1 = 458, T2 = 445.8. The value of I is 452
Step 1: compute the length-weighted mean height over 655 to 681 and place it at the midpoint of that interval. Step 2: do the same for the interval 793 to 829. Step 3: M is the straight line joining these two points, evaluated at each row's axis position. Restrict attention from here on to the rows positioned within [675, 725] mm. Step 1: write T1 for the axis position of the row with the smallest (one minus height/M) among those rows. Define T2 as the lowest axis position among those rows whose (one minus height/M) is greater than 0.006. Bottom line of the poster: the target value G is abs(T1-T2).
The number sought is 32 mm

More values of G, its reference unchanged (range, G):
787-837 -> 4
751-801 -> 32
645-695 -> 22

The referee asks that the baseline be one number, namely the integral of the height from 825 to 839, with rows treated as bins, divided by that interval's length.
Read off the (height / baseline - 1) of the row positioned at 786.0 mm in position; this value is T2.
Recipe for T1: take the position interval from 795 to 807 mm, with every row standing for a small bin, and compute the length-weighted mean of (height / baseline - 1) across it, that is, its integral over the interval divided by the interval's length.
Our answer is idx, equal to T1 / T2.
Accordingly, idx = 0.8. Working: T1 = 0.06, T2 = 0.07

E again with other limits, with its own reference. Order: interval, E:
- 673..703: 692.0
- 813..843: 834.0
